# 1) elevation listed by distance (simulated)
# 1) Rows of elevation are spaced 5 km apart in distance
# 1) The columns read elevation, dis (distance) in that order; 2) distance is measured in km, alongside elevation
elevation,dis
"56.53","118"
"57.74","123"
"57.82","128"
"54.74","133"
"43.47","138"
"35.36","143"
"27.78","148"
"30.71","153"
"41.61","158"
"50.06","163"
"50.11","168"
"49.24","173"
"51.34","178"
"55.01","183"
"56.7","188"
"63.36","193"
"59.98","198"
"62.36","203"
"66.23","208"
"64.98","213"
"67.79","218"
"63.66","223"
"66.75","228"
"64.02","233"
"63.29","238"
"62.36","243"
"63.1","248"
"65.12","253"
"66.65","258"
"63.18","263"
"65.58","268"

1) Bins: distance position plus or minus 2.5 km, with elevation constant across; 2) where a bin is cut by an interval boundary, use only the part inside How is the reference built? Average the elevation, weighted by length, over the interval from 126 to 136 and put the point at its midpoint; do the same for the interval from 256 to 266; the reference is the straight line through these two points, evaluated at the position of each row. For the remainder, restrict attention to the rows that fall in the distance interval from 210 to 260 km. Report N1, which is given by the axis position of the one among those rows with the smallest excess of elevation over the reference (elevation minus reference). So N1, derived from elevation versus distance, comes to 243 km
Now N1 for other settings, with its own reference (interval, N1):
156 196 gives 158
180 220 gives 183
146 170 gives 148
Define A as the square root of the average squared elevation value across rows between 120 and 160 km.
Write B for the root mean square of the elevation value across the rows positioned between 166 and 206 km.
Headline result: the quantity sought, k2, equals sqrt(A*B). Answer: 50.4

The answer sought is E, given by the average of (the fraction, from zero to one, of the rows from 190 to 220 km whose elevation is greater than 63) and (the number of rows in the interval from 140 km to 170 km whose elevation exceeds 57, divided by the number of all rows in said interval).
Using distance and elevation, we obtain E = 0.33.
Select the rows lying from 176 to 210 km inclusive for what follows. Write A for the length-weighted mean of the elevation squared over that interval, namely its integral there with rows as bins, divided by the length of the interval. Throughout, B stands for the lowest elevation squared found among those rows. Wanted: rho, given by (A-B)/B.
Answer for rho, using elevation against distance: 0.34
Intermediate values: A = 3539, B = 2636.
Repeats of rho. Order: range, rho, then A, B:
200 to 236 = 0.09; 4231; 3889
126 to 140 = 0.46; 2752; 1890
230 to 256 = 0.04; 4059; 3889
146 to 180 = 1.51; 1939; 772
